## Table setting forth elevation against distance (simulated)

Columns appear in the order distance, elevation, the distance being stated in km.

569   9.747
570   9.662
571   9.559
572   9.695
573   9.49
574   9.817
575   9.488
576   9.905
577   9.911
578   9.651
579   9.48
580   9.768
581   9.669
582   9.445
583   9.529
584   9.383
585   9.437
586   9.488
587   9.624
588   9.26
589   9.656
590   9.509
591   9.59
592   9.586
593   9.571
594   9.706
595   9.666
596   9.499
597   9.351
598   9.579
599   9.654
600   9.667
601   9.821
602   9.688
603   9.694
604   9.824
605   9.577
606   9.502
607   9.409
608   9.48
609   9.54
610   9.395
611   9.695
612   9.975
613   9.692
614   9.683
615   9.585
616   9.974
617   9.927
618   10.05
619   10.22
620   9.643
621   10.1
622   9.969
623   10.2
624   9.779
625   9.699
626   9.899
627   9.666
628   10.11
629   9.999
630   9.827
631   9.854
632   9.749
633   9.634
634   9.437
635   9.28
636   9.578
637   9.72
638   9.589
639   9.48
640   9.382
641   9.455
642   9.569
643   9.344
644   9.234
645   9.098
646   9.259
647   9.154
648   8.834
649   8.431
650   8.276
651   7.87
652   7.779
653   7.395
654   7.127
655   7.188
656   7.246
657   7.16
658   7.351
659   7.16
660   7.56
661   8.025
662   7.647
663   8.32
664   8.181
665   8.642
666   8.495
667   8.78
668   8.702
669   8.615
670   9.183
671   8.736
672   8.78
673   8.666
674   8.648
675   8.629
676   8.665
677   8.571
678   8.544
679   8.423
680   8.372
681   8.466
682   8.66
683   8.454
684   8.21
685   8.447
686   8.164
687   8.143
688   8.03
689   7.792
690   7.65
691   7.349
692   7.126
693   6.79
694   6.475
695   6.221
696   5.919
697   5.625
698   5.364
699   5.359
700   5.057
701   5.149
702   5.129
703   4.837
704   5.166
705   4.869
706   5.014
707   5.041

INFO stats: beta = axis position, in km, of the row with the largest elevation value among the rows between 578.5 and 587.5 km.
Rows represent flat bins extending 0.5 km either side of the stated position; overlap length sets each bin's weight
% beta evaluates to 580 km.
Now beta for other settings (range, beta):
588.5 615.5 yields 612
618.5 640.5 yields 619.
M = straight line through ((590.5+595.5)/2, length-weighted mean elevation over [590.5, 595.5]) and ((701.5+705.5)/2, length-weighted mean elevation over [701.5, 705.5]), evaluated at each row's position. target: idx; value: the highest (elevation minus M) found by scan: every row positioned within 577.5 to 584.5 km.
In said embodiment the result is -0.4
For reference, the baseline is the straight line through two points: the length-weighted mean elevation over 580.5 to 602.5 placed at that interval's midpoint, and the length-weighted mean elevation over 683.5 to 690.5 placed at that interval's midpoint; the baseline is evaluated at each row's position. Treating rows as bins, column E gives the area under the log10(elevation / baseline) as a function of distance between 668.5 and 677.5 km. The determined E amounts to 0.20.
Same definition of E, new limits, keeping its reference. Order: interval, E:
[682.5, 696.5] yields -0.46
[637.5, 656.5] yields -0.12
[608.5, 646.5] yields 1.22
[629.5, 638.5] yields 0.31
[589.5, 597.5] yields 0.01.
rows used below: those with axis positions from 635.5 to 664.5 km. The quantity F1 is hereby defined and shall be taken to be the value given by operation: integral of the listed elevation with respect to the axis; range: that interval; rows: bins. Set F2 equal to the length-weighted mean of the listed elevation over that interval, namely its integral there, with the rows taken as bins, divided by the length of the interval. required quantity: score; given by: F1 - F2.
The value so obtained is 236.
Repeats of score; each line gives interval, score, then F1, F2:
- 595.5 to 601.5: 48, 58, 9.60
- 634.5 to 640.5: 48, 57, 9.50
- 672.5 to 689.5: 134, 143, 8.40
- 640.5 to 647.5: 56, 65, 9.30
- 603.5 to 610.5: 57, 67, 9.53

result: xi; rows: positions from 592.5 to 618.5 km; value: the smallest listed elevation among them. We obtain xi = 9.351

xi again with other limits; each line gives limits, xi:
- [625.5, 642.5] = 9.28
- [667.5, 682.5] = 8.372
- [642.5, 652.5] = 7.779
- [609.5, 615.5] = 9.395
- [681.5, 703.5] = 4.837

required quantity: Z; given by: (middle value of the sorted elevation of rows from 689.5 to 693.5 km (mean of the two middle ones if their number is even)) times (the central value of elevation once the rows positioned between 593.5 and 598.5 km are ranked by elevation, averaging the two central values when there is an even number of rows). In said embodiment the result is 69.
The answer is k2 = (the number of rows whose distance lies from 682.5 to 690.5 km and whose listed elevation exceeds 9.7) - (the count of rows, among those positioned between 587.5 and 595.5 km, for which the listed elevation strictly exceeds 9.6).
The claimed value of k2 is -3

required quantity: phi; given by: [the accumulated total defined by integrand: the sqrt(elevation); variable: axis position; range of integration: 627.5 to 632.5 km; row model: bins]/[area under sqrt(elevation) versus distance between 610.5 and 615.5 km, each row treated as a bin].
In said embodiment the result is 1.01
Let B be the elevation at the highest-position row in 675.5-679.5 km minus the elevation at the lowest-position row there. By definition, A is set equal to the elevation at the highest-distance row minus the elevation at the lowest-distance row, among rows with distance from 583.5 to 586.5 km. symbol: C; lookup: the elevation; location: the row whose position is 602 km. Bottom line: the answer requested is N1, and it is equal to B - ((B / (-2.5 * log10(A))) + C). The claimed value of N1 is -9.8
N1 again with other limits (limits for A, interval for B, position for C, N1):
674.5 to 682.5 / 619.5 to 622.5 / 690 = -7.4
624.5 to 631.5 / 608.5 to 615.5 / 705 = -4.8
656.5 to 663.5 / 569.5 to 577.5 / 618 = -8.3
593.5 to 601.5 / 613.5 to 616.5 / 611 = -9.5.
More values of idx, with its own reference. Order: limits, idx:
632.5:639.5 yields 1.9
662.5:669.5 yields 2.3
